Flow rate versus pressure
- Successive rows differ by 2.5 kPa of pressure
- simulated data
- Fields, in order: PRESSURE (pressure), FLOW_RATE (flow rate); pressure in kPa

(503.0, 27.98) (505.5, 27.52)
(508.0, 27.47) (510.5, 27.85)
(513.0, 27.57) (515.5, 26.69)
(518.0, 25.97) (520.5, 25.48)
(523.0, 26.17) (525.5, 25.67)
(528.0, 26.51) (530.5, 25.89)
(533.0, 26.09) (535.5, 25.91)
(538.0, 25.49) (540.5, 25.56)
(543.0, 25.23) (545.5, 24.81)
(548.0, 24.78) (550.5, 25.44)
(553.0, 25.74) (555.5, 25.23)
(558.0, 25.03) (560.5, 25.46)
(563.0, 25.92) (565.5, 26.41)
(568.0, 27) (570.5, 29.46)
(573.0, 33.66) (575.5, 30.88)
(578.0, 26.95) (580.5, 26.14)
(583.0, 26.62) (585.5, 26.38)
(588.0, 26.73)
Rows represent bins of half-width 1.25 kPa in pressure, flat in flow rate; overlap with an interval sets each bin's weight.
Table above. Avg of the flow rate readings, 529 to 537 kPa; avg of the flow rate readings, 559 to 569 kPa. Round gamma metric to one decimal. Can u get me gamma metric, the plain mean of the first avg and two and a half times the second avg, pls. 45.7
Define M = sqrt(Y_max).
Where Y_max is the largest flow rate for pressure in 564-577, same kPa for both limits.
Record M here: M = 5.80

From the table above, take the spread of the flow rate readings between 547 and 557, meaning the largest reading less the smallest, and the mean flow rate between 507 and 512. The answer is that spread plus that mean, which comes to 28.6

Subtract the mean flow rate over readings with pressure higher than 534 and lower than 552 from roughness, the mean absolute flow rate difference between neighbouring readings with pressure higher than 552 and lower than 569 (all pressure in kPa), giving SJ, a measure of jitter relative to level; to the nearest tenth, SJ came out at -24.9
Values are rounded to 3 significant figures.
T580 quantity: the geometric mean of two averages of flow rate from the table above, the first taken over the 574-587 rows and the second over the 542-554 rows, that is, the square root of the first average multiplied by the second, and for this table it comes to 26.3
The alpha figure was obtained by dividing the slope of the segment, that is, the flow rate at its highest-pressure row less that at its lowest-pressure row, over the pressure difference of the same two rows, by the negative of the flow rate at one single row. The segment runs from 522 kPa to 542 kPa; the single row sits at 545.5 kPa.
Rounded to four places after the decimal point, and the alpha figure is 0.0014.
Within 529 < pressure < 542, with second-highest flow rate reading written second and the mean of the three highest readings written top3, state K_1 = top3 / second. 1.00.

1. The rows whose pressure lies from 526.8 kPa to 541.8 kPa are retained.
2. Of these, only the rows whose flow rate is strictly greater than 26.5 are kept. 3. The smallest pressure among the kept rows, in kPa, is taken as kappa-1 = 528.0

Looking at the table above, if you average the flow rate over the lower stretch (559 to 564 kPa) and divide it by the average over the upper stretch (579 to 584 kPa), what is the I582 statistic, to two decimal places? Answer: 0.97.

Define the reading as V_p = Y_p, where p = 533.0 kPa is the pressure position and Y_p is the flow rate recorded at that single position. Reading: 26.09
